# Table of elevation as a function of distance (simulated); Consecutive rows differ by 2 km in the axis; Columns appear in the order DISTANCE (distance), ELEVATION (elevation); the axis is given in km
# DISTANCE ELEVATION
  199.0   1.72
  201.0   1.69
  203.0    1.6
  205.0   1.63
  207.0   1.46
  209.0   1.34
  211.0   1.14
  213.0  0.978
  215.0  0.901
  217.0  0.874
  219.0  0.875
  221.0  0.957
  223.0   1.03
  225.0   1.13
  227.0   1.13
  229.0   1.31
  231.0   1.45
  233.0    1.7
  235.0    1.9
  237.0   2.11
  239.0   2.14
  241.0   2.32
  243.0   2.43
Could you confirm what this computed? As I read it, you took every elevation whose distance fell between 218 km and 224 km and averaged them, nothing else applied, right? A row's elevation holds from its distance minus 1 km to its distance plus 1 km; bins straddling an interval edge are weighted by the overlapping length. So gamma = 0.95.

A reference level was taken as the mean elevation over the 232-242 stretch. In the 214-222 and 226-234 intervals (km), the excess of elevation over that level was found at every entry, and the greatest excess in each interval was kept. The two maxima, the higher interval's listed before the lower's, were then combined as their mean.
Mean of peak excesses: -0.71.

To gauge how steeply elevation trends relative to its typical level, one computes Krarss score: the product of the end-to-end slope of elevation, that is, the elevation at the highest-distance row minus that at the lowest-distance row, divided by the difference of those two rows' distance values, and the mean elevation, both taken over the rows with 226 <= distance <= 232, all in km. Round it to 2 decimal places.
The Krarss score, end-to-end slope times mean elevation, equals 0.10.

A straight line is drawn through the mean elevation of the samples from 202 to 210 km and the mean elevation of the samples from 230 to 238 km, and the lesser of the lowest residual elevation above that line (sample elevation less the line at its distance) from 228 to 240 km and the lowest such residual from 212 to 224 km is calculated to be -0.76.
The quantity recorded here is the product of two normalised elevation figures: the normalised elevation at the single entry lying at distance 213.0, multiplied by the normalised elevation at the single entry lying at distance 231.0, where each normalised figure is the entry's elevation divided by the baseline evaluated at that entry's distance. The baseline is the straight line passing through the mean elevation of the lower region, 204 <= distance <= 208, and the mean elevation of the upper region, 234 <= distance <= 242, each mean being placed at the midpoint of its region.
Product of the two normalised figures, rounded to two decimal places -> 0.43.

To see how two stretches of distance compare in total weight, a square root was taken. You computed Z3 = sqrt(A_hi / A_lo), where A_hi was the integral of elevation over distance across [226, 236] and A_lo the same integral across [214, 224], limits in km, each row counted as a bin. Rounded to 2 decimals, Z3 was 1.27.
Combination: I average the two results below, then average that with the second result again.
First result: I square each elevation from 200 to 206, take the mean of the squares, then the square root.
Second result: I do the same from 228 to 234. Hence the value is 1.53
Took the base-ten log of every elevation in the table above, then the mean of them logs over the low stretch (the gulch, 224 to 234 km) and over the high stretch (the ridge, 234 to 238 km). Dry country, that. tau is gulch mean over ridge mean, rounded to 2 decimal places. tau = 0.41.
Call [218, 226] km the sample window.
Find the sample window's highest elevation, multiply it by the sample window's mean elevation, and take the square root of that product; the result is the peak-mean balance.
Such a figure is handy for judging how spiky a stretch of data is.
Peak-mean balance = 1.1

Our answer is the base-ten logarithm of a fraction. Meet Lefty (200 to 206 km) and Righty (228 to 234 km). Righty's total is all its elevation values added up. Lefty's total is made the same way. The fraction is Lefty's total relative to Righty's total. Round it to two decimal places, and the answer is 0.04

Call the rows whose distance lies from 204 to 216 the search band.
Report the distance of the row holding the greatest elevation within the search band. 205.0 km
